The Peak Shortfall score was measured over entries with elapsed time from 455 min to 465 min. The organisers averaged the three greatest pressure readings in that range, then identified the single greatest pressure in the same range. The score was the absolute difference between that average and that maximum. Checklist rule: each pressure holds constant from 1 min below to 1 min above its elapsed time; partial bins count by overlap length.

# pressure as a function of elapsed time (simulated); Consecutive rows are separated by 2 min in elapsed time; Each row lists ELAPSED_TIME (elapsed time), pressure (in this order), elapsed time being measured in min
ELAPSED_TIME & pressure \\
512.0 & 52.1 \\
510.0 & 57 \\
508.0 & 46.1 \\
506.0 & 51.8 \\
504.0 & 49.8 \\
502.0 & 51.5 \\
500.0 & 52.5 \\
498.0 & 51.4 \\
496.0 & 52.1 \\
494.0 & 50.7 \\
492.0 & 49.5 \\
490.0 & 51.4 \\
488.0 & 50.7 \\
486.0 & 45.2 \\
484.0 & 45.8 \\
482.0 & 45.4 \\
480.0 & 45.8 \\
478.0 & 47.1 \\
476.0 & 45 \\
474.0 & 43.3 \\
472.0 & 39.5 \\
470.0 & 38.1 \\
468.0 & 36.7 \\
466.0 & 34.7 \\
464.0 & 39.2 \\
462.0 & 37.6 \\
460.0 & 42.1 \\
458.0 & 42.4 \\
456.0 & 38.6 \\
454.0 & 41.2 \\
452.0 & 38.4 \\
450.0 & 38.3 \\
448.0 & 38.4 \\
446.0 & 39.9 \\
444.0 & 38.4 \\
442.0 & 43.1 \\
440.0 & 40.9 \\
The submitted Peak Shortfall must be 1.2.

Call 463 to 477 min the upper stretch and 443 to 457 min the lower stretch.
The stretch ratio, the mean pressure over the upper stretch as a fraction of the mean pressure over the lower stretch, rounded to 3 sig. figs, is 1.01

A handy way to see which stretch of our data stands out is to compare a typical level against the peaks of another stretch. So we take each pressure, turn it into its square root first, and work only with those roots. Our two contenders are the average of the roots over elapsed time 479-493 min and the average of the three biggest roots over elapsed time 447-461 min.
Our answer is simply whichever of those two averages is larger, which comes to 6.90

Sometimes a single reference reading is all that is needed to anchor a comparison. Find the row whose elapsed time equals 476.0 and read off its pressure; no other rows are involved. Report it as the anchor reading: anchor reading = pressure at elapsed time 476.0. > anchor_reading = 45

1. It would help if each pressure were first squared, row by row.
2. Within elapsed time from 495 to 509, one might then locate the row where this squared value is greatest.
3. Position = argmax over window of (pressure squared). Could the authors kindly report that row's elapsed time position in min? 500.0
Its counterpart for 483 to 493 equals 490.0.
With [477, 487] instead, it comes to 478.0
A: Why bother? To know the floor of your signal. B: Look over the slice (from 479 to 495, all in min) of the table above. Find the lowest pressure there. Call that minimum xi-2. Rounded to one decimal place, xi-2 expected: 45.2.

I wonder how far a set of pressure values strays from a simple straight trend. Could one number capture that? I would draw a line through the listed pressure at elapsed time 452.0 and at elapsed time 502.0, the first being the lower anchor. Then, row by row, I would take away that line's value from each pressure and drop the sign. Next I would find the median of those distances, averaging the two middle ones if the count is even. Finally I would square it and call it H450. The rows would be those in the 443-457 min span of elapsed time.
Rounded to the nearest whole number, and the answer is 1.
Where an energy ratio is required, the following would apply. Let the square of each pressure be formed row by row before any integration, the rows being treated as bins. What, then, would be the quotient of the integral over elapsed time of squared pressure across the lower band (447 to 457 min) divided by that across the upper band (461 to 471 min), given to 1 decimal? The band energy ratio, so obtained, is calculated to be 1.1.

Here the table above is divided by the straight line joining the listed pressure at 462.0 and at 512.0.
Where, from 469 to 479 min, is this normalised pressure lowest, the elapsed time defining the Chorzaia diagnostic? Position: 470.0 min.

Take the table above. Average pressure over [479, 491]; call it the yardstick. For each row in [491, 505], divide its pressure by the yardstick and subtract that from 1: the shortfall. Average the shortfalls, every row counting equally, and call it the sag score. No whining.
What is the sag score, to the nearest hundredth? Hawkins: -0.08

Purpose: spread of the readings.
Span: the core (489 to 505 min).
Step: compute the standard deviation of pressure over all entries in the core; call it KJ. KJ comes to 1.0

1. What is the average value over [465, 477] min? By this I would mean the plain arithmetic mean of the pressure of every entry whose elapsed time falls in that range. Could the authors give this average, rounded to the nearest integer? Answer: 40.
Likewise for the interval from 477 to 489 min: 47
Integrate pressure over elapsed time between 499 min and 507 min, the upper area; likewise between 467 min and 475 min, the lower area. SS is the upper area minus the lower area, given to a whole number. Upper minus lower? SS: 96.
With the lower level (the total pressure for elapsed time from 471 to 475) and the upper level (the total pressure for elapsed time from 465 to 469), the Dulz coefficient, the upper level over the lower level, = 0.86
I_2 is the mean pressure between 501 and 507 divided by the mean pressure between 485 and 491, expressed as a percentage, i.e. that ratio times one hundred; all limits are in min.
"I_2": 104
